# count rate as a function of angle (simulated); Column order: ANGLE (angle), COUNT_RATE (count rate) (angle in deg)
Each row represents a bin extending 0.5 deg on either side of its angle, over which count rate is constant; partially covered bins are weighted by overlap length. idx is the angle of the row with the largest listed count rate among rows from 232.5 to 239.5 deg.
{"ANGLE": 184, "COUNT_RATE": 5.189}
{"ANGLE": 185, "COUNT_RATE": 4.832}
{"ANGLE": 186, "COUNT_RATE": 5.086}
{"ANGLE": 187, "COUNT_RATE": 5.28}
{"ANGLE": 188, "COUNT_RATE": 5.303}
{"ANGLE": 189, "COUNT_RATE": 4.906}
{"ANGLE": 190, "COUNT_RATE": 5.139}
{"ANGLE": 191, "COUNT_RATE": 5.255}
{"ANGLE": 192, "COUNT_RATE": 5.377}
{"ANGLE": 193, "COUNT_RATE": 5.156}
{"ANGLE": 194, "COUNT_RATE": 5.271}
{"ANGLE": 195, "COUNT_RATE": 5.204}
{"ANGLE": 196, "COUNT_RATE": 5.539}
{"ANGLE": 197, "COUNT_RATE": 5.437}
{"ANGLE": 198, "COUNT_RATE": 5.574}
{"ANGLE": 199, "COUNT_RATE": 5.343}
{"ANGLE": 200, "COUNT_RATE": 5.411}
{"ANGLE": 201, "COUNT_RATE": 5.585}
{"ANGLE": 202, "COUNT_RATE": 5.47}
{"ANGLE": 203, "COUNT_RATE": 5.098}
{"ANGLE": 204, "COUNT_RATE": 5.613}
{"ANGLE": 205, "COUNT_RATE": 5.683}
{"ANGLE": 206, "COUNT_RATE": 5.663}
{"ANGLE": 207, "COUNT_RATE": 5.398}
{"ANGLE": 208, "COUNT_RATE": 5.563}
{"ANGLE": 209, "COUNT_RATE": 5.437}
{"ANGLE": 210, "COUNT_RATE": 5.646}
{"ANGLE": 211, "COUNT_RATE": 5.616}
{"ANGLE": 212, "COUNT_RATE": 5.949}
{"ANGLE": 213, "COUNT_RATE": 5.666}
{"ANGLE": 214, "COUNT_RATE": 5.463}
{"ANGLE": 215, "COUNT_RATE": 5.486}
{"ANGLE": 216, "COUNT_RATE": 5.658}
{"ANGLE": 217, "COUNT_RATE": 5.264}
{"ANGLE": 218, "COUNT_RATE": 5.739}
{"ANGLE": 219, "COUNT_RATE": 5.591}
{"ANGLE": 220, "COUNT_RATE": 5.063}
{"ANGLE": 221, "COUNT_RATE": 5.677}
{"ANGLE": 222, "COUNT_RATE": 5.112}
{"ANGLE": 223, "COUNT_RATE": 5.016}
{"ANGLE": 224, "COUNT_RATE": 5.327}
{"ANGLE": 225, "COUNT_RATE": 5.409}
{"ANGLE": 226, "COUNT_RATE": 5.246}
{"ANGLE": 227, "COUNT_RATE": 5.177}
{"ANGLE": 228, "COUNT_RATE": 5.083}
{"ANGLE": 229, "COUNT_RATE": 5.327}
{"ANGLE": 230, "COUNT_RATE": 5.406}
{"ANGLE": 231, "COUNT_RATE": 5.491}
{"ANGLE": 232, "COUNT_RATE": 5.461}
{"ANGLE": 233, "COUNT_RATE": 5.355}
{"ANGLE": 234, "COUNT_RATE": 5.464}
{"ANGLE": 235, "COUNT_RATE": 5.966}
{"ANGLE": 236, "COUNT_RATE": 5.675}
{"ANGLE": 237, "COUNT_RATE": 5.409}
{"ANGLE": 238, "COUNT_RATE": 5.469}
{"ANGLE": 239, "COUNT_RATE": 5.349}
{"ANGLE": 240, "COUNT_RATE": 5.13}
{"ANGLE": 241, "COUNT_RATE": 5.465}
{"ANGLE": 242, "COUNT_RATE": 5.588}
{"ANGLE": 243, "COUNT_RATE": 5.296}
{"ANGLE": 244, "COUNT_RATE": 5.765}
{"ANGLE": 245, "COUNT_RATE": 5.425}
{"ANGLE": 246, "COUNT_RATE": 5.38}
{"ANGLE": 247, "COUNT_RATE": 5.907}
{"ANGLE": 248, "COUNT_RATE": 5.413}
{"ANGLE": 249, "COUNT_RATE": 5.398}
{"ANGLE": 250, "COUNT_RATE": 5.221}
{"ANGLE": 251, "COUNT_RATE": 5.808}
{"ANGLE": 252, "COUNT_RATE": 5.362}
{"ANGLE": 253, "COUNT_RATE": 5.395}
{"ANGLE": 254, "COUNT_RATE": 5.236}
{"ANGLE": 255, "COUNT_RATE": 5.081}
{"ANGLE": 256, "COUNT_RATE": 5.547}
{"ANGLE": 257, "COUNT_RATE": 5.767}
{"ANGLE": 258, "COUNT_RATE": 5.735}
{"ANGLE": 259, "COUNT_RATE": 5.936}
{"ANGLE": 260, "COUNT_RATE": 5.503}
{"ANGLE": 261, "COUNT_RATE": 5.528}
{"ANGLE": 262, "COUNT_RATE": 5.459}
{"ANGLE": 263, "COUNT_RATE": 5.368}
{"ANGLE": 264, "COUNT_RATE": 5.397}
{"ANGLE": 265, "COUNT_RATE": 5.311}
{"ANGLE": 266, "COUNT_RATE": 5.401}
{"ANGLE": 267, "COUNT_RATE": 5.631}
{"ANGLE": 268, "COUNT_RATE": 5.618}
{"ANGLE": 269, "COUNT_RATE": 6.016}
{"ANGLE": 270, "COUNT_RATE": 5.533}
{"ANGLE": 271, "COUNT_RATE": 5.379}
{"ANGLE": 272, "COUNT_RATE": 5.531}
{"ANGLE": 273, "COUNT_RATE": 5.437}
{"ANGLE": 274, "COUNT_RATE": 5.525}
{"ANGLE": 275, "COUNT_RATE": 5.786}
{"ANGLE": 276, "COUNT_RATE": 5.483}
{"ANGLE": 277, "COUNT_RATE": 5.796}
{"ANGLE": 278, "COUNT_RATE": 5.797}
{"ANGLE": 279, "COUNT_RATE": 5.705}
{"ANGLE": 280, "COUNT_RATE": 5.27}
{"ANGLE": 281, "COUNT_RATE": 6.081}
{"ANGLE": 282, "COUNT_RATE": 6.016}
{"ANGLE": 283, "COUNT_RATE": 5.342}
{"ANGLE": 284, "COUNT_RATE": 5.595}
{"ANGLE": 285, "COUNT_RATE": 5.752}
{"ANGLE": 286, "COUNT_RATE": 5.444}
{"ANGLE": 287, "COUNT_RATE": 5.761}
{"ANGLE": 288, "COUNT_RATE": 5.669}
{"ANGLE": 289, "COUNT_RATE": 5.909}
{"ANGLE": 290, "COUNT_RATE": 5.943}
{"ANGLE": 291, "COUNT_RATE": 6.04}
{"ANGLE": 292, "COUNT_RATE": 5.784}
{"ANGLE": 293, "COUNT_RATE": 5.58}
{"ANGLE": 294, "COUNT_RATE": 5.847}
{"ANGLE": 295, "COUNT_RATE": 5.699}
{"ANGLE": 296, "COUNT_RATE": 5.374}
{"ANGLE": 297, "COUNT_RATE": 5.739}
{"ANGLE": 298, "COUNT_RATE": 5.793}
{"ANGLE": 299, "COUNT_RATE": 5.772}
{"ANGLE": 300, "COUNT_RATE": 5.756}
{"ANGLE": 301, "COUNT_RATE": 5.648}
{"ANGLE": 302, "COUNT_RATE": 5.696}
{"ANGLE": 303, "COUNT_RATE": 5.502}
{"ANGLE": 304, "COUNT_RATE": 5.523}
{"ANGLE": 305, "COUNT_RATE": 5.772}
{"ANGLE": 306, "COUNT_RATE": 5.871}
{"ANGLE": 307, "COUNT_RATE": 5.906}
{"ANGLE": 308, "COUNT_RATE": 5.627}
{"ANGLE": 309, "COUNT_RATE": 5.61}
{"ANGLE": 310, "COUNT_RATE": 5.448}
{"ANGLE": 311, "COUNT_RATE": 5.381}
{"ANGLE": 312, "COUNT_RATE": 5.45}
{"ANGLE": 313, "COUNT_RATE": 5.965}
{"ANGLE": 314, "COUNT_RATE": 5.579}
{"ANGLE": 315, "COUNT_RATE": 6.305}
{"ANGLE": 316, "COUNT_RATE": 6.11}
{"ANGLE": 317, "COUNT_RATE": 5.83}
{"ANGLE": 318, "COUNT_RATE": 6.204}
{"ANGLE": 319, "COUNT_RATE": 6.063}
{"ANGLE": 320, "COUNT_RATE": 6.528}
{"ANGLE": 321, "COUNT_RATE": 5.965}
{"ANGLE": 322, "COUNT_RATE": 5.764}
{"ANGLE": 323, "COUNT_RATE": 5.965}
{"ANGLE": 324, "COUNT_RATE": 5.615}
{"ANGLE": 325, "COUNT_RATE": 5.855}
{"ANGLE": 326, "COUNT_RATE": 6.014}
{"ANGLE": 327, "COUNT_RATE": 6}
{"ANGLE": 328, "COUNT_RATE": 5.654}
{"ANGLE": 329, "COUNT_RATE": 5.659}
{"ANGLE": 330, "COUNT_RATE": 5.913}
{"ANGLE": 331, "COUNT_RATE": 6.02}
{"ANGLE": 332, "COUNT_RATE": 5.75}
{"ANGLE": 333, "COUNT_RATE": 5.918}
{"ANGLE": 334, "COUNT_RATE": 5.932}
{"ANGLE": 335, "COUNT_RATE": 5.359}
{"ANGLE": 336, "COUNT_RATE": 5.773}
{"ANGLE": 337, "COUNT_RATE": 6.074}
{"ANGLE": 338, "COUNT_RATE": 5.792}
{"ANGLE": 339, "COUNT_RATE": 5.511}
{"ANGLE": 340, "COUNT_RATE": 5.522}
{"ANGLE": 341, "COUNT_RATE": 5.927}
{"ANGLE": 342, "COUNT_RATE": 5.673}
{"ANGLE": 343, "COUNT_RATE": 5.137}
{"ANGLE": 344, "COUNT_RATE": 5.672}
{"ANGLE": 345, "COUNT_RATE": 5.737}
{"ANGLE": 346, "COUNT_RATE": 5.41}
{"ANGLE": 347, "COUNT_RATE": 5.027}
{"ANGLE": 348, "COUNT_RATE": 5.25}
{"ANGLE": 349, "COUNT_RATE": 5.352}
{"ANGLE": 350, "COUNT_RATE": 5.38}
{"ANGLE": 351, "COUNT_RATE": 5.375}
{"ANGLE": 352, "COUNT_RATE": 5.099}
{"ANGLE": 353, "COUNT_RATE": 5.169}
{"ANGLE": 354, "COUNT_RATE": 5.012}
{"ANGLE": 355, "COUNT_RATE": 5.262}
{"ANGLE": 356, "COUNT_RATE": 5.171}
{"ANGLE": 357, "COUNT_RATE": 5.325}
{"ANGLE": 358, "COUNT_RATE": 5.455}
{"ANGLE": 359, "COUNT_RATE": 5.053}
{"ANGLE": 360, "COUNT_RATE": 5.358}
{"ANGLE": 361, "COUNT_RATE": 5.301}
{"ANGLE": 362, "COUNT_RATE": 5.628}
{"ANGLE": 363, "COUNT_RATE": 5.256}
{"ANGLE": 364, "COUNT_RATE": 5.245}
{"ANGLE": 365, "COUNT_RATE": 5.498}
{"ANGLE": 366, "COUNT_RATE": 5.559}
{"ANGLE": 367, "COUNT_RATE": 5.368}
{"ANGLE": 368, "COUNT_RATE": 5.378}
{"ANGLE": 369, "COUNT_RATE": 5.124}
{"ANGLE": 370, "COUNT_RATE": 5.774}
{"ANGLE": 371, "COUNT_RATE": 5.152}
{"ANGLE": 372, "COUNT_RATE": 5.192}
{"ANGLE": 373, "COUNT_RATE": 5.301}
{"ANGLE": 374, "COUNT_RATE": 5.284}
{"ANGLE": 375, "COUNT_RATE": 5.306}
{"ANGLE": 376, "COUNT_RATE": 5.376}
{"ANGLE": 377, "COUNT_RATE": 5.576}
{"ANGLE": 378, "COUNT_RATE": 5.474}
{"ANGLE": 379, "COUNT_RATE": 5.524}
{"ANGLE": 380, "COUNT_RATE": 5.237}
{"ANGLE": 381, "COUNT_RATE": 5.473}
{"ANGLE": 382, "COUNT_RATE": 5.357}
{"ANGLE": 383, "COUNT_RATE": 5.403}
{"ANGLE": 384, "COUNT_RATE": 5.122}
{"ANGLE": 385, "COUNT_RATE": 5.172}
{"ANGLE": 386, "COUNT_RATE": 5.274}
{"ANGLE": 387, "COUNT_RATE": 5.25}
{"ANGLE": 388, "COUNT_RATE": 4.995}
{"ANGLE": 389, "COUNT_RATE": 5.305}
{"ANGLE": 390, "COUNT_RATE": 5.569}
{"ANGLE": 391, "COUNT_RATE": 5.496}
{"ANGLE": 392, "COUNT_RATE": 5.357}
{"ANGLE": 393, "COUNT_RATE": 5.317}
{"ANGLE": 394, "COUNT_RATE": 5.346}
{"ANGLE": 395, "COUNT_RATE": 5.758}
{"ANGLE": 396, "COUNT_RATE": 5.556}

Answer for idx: 235 deg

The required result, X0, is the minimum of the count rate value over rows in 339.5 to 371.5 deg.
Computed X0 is 5.012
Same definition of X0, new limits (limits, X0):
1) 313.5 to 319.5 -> 5.579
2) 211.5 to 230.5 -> 5.016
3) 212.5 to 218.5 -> 5.264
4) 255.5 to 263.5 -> 5.368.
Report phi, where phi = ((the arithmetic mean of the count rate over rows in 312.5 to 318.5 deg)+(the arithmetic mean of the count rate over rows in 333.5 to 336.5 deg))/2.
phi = 5.8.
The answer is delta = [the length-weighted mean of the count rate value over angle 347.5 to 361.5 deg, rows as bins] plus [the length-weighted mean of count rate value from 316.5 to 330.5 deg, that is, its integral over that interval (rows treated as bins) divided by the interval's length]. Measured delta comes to 11.2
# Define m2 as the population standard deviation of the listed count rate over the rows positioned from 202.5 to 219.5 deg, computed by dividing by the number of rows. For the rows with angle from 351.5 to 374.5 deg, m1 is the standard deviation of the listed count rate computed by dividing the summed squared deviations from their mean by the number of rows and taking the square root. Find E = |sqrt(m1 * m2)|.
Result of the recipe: 0.185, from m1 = 0.183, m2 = 0.188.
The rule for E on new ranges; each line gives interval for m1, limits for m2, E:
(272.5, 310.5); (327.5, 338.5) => 0.193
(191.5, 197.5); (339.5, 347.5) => 0.196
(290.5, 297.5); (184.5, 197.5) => 0.191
